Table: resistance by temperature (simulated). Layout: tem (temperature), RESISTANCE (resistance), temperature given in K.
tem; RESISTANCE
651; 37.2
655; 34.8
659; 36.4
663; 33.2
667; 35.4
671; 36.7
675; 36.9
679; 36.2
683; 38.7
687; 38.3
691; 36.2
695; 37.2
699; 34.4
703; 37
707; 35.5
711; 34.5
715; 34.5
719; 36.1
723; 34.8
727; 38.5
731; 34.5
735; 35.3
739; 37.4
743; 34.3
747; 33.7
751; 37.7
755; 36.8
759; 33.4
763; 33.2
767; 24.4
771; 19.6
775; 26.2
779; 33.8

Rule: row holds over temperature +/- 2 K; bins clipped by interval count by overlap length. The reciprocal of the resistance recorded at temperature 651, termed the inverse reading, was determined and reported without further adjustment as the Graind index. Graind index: 0.0269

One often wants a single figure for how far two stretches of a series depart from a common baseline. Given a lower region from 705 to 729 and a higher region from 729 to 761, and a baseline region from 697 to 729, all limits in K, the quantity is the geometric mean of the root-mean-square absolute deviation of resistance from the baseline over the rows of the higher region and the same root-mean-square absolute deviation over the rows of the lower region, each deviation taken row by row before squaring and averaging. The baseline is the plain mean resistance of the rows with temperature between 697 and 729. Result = 1.50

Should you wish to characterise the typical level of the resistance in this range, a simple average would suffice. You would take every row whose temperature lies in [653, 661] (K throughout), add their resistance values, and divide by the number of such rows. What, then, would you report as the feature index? 35.6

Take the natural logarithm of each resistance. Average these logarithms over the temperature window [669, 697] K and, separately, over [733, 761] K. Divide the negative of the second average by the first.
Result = -0.987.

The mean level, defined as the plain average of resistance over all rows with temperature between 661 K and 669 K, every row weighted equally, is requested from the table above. 34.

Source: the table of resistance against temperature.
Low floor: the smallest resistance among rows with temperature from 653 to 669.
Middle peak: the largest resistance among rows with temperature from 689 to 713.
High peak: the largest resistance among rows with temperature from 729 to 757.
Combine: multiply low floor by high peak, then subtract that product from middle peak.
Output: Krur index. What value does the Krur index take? -1214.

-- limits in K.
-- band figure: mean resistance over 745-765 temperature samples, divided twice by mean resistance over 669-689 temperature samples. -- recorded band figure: 0.0250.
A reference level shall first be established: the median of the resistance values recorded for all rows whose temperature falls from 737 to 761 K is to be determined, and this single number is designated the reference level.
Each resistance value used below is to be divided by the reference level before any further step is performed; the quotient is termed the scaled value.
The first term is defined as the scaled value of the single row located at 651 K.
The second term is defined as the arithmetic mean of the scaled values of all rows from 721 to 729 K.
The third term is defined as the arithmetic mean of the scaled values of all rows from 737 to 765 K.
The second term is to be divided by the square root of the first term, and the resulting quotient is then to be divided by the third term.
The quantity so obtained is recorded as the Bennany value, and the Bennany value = 1.02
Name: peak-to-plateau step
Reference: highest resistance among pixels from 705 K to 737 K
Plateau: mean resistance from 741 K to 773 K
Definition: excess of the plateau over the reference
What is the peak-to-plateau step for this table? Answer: -6.9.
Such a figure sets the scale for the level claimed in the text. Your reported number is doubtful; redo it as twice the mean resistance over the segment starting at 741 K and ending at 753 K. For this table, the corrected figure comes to 70.5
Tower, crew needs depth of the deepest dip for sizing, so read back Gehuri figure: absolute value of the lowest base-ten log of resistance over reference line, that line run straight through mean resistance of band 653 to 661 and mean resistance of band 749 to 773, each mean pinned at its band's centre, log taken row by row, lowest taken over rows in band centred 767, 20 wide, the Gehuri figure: 0.191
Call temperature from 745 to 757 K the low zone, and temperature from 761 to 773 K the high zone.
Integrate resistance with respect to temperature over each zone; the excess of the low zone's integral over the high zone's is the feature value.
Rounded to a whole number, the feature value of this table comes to 124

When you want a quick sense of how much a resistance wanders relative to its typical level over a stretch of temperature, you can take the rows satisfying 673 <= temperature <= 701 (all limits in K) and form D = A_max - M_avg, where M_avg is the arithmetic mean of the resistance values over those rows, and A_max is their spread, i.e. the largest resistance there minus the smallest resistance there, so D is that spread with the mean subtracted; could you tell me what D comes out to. -32.5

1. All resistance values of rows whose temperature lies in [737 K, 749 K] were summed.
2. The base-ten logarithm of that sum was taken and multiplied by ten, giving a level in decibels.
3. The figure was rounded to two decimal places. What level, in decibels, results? 20.23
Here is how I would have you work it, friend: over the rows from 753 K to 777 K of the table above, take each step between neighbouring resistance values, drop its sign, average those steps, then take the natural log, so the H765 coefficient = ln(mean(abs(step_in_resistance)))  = 1.6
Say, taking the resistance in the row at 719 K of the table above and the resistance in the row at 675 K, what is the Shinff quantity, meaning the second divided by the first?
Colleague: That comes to 1.02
